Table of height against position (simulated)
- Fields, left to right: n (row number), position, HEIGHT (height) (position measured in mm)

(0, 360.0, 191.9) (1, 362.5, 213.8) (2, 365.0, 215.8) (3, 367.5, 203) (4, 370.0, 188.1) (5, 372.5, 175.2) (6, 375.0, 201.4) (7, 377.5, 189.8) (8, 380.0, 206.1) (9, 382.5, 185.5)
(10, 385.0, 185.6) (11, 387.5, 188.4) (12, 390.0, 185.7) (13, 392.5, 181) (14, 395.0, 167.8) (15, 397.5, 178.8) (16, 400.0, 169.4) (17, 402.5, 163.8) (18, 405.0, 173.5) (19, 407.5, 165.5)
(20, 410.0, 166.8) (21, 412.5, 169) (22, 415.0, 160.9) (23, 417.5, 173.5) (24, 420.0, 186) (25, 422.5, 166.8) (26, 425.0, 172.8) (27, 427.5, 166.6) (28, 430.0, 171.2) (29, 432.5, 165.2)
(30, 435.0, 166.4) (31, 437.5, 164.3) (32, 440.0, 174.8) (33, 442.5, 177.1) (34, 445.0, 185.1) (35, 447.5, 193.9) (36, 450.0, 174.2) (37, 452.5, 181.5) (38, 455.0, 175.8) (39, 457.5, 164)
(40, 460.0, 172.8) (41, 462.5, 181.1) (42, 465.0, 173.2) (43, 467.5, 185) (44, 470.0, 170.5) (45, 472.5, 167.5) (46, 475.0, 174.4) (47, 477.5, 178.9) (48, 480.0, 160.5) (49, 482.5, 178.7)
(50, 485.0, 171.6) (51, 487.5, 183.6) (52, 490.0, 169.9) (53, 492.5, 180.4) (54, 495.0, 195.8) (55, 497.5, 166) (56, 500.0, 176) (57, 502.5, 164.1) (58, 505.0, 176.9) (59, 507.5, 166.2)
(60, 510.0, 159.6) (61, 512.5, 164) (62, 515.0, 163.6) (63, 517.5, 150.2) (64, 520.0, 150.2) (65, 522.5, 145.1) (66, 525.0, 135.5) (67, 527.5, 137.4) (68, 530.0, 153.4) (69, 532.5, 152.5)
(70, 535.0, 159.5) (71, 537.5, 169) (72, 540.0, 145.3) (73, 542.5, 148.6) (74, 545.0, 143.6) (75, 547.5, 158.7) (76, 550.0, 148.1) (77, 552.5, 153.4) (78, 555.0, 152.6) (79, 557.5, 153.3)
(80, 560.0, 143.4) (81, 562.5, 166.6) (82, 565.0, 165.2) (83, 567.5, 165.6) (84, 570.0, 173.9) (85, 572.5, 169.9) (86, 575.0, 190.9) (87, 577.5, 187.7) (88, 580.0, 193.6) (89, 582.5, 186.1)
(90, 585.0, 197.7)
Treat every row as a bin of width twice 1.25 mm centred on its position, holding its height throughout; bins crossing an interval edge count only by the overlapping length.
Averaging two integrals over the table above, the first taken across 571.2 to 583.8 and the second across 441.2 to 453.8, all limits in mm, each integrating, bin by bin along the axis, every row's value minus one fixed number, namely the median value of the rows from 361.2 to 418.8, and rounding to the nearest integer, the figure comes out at 37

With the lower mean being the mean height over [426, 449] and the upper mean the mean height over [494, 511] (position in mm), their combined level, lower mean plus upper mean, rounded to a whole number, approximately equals 346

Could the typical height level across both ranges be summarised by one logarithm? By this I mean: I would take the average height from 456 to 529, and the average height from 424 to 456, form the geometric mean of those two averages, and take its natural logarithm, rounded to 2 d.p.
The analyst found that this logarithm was 5.14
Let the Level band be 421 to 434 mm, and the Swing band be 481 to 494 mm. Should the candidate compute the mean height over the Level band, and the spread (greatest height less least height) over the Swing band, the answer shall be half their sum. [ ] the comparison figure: 91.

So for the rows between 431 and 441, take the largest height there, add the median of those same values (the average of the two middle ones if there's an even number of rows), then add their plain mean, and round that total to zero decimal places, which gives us 508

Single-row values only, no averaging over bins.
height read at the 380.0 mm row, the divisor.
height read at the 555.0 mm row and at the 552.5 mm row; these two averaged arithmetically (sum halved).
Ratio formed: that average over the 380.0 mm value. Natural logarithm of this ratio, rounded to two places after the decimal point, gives -0.30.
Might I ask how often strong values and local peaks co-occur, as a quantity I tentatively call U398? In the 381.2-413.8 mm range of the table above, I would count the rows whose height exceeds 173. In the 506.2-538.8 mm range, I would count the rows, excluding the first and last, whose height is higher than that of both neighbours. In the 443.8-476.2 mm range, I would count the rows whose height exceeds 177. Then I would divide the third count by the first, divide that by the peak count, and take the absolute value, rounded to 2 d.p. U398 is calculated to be 0.36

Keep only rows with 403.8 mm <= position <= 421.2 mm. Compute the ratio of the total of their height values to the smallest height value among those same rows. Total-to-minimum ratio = 7.43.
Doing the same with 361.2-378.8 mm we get 7.92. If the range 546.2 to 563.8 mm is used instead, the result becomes 7.50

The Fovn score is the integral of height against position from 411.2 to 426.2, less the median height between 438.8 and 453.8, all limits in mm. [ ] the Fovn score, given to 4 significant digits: 2393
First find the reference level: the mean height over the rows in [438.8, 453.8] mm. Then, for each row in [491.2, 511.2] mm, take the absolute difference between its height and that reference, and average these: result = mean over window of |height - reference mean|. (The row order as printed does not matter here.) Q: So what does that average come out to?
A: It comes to 12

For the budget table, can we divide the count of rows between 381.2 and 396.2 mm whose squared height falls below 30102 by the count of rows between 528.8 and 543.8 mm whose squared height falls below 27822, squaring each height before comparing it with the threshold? 0.20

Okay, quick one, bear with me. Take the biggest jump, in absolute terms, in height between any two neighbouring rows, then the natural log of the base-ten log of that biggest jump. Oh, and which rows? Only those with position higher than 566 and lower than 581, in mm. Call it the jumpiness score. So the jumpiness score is 0.28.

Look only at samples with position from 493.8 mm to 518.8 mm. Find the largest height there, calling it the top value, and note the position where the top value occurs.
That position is 495.0 mm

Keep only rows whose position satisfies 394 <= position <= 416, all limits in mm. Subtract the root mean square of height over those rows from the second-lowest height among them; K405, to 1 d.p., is -4.7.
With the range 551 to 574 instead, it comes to -8.1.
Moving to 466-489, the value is -7.2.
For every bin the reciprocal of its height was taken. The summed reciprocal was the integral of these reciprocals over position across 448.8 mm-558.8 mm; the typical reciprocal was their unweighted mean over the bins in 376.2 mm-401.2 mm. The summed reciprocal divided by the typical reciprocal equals 124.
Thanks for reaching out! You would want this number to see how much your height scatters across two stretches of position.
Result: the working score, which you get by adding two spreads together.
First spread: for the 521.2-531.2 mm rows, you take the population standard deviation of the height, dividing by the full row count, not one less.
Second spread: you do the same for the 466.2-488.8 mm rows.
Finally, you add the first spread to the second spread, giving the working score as 15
